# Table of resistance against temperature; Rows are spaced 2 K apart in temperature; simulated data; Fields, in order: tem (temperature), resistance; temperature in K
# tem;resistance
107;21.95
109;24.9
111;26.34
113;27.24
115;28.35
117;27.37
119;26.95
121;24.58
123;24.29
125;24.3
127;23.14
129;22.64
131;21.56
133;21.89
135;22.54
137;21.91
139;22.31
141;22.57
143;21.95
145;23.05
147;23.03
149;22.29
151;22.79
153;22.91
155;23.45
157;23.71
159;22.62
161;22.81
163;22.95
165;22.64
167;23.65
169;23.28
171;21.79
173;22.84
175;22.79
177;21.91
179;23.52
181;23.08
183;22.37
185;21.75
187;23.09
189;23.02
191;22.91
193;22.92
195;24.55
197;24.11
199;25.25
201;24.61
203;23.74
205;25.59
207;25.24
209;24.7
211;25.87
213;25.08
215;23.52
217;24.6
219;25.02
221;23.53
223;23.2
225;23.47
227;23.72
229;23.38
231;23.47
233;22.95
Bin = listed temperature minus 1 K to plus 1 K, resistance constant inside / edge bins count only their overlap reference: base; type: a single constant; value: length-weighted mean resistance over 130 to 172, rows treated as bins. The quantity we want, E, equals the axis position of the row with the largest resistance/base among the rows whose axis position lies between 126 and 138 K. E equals 127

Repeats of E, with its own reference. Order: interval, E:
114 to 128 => 115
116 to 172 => 117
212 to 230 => 213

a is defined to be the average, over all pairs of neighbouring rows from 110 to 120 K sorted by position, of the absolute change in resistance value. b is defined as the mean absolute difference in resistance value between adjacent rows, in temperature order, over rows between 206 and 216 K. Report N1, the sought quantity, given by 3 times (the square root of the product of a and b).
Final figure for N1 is 2.8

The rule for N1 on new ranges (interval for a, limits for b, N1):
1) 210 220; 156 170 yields 2.1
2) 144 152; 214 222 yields 1.9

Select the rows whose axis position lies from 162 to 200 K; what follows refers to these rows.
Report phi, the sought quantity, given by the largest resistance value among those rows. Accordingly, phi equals 25.25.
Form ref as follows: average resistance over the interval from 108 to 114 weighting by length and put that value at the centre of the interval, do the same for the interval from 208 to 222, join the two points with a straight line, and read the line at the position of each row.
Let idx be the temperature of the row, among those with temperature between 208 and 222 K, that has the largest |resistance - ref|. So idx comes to 211 K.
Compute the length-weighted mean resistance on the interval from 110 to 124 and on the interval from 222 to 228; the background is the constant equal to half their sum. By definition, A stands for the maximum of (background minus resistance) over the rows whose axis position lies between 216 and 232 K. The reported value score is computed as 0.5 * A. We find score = 0.9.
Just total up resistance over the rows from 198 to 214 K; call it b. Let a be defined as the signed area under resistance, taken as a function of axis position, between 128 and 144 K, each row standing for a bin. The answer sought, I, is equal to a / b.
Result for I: 1.77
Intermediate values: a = 355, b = 200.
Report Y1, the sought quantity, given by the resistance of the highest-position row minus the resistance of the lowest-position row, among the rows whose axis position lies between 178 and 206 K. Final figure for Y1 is 2.1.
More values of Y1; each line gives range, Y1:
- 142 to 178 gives 0.0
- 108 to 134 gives -3.0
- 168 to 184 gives -0.9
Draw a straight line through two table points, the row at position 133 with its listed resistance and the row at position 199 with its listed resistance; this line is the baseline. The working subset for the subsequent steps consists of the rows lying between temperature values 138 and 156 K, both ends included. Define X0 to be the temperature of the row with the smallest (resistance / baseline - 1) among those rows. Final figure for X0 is 143 K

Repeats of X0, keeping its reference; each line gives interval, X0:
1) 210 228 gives 223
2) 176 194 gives 185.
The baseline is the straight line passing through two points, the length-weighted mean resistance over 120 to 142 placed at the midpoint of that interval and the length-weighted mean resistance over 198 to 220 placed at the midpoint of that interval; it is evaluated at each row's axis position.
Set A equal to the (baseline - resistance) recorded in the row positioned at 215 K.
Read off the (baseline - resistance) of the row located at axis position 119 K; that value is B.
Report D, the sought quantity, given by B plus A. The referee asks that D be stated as -2.9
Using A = 1.5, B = -4.4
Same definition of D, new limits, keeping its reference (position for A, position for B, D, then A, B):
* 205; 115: -6.7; -0.9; -5.9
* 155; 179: 0.6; 0.0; 0.6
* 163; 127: 0.4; 0.7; -0.4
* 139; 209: 0.9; 0.8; 0.1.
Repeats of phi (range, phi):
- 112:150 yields 28.35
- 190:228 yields 25.87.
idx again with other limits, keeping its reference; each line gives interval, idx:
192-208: 193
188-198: 191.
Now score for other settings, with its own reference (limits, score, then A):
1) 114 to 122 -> 0.2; 0.4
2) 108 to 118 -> 0.0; 0.1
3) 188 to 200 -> 1.0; 2.0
